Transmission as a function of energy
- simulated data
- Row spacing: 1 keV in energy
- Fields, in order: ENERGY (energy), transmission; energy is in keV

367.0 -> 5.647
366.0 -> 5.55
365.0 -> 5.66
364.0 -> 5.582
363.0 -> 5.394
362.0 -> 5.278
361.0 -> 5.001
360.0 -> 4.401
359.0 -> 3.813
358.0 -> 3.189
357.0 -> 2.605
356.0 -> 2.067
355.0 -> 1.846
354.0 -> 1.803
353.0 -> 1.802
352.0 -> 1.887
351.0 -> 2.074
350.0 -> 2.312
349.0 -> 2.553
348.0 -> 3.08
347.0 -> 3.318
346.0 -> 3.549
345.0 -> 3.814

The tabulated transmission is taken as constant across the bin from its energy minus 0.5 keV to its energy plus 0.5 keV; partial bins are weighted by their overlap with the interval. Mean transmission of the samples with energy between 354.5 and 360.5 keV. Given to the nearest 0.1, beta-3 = 3.0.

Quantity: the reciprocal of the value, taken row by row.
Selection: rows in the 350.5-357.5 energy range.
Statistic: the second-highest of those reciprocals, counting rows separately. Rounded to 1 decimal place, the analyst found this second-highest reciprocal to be 0.6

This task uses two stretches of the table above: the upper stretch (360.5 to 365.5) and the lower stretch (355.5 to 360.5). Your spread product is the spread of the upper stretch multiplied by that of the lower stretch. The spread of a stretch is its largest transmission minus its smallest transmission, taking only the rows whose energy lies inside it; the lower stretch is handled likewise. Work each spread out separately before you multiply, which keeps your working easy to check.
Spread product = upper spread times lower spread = 1.5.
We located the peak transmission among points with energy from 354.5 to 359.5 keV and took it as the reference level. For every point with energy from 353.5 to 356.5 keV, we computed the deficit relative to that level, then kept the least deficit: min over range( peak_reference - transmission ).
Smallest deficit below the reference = 1.7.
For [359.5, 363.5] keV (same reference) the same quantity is -1.6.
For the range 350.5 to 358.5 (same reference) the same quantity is 0.6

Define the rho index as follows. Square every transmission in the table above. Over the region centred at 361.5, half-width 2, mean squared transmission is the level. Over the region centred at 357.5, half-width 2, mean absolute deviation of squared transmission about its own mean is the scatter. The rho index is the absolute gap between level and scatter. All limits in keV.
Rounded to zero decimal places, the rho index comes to 22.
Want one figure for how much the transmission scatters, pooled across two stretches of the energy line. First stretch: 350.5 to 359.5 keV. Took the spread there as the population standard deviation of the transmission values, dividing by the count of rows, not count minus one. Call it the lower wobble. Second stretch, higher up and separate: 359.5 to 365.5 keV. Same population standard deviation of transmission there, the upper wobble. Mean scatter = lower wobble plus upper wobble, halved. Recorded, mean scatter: 0.55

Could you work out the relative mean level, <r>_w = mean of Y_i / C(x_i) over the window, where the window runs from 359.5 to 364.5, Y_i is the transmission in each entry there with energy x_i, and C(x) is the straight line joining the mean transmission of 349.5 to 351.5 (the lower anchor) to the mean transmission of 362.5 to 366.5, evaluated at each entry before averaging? 1.04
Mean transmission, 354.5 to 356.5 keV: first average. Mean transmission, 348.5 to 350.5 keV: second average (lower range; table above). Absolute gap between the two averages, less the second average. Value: -2.0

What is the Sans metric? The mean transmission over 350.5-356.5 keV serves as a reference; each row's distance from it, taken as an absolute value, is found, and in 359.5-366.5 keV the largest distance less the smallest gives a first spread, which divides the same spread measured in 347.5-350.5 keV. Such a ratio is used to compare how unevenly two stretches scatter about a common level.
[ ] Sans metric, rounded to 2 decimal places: 0.61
